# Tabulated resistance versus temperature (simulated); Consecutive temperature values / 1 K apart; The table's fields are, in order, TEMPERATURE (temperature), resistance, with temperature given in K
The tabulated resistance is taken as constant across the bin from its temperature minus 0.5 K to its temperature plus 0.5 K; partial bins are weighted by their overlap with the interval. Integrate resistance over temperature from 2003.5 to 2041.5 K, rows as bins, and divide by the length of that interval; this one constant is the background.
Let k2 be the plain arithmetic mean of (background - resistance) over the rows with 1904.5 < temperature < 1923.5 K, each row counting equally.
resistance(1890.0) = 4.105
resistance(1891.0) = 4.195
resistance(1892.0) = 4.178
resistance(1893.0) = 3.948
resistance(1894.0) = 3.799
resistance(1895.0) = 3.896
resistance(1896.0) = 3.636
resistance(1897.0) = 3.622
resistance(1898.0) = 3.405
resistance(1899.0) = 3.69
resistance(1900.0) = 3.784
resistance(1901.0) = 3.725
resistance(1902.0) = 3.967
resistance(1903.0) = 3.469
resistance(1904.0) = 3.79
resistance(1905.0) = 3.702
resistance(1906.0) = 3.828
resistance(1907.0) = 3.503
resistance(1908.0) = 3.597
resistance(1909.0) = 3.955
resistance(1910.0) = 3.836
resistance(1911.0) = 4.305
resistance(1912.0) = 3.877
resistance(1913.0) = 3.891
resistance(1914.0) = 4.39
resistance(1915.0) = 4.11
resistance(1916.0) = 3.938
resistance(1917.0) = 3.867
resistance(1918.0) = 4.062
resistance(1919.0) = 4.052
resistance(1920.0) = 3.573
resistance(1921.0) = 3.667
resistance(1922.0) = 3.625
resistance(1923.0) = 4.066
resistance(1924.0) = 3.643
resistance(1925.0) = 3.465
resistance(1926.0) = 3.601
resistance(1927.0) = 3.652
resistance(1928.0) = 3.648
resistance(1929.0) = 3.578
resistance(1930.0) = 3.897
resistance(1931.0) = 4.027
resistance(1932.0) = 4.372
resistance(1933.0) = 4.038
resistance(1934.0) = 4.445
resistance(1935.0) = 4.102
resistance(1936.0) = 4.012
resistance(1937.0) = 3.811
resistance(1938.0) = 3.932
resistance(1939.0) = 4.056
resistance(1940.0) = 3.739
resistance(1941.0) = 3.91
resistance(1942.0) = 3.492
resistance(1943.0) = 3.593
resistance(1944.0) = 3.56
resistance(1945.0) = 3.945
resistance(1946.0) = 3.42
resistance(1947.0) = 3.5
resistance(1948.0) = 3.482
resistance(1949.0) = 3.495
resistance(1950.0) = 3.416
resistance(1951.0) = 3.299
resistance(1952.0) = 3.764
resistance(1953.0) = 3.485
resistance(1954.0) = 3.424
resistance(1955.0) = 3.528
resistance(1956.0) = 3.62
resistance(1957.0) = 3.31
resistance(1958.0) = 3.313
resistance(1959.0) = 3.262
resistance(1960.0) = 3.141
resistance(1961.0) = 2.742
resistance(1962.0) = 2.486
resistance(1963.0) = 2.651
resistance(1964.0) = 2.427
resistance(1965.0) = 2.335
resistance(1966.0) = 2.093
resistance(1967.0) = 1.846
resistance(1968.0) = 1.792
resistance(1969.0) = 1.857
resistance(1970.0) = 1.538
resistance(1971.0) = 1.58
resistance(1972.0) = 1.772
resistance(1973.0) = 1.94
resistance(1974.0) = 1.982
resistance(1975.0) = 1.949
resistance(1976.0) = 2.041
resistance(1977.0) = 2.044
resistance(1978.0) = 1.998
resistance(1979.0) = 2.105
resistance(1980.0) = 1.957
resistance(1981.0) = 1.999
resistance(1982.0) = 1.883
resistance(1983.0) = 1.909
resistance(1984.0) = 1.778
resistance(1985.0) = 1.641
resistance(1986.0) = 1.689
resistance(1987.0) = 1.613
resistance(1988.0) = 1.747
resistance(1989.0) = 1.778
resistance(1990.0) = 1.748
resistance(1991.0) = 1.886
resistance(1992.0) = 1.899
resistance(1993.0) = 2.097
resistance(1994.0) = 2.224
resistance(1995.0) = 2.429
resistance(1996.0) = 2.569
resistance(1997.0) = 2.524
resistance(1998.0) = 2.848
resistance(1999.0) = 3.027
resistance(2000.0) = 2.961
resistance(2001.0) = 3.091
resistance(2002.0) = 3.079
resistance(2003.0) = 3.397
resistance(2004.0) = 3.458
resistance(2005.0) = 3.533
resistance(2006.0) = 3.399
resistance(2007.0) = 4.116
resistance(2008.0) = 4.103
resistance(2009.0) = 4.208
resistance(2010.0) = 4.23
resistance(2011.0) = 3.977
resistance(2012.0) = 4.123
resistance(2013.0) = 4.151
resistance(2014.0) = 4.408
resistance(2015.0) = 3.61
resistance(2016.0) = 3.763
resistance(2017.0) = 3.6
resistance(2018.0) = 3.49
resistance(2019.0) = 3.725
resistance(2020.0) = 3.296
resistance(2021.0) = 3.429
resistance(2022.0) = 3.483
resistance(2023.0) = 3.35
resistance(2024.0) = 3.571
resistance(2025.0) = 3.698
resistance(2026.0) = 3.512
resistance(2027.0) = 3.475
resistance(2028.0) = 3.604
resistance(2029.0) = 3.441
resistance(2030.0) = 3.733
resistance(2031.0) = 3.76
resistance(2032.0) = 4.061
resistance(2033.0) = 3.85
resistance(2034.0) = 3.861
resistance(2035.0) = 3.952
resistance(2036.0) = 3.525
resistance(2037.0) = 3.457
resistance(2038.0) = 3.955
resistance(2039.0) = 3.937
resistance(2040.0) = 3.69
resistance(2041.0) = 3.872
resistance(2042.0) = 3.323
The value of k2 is -0.1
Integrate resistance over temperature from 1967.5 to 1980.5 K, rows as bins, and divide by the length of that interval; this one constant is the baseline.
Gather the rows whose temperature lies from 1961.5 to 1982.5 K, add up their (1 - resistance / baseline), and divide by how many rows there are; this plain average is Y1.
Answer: -0.1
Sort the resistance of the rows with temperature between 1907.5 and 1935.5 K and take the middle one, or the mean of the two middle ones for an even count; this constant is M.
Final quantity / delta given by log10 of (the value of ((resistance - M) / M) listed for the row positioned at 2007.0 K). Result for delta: -1.24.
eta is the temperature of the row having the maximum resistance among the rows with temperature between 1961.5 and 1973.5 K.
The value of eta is 1963.0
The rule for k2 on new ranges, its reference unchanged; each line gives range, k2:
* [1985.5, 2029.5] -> 0.6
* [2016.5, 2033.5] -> 0.2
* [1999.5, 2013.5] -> 0.0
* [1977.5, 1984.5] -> 1.8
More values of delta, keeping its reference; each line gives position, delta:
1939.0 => -1.38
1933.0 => -1.43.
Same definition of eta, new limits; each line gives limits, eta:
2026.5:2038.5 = 2032.0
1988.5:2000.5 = 1999.0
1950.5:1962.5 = 1952.0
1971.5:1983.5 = 1979.0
